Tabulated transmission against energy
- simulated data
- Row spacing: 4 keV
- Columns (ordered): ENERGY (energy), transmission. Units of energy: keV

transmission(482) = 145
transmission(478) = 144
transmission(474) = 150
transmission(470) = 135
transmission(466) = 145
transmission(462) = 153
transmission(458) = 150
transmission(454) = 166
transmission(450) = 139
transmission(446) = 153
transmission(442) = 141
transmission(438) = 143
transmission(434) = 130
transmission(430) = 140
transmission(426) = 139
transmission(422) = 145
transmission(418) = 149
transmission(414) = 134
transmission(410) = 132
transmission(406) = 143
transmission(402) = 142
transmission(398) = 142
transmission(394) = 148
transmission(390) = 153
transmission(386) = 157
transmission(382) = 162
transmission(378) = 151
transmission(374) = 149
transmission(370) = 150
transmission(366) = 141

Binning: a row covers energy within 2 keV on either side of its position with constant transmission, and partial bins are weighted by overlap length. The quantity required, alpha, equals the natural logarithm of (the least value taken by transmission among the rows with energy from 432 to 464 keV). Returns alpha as 4.87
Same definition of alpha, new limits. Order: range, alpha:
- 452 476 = 4.91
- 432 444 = 4.87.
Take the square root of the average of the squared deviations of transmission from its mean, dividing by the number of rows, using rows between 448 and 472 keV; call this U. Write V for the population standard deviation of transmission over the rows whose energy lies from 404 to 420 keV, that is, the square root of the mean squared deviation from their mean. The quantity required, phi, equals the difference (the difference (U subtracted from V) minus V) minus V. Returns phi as -17.0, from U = 10.1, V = 6.9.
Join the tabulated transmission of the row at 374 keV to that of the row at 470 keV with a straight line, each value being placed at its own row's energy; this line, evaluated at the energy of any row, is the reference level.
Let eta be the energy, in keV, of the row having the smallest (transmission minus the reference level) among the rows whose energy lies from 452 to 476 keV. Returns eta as 470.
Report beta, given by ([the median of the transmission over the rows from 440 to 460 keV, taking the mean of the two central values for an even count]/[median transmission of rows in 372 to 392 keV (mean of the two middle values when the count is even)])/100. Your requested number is 0.0098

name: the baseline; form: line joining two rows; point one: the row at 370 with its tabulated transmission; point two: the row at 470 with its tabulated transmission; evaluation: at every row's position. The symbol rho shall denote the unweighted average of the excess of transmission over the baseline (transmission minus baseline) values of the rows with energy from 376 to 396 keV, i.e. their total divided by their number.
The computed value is 7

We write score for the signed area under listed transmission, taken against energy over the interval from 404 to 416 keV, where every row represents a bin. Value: 1636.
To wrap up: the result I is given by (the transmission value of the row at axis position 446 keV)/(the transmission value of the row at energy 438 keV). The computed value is 1.070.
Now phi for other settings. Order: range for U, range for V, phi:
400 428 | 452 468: -13.3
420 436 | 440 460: -15.1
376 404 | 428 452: -13.6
